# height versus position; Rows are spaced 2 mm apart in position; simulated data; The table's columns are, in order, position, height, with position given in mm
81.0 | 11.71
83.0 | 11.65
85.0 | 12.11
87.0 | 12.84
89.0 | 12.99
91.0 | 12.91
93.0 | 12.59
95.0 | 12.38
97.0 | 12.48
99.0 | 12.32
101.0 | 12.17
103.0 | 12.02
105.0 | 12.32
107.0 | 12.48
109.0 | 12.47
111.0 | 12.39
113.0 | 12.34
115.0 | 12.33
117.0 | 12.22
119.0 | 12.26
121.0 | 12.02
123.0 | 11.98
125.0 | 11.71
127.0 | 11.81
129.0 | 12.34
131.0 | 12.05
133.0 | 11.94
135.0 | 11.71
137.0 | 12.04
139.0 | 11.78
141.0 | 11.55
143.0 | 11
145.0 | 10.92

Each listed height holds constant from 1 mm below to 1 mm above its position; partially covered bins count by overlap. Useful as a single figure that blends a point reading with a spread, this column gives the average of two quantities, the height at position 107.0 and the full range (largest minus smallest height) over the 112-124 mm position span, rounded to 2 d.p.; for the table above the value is 6.42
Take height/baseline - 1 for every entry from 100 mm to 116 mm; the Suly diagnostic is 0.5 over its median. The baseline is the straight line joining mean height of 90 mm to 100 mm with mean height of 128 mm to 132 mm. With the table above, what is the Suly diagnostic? -389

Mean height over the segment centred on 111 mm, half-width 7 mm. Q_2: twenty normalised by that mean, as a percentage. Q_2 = 162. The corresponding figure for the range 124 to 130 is 167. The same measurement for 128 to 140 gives 167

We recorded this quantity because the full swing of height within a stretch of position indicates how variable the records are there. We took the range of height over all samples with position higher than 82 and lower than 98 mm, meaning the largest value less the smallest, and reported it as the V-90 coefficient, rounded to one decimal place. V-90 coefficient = 1.3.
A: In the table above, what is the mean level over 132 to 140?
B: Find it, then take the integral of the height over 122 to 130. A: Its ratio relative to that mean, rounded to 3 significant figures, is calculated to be 8.06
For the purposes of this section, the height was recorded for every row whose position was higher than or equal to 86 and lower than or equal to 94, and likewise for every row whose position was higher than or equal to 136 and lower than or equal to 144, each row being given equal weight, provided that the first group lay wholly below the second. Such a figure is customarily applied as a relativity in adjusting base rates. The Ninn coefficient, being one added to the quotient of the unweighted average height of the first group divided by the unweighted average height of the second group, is 2.11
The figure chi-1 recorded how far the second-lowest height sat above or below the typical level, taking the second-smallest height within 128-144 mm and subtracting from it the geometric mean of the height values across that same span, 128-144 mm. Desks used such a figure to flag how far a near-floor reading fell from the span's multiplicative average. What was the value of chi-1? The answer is -0.245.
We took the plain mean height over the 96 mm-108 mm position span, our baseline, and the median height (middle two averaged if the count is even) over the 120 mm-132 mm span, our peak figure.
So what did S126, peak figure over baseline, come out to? 0.98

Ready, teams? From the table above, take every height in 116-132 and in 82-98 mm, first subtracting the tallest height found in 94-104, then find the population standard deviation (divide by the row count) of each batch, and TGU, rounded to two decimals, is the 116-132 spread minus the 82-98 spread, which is -0.22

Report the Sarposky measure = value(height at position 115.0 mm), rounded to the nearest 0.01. 12.33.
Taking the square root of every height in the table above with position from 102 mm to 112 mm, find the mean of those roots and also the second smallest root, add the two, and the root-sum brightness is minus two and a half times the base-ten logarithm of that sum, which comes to -2.116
